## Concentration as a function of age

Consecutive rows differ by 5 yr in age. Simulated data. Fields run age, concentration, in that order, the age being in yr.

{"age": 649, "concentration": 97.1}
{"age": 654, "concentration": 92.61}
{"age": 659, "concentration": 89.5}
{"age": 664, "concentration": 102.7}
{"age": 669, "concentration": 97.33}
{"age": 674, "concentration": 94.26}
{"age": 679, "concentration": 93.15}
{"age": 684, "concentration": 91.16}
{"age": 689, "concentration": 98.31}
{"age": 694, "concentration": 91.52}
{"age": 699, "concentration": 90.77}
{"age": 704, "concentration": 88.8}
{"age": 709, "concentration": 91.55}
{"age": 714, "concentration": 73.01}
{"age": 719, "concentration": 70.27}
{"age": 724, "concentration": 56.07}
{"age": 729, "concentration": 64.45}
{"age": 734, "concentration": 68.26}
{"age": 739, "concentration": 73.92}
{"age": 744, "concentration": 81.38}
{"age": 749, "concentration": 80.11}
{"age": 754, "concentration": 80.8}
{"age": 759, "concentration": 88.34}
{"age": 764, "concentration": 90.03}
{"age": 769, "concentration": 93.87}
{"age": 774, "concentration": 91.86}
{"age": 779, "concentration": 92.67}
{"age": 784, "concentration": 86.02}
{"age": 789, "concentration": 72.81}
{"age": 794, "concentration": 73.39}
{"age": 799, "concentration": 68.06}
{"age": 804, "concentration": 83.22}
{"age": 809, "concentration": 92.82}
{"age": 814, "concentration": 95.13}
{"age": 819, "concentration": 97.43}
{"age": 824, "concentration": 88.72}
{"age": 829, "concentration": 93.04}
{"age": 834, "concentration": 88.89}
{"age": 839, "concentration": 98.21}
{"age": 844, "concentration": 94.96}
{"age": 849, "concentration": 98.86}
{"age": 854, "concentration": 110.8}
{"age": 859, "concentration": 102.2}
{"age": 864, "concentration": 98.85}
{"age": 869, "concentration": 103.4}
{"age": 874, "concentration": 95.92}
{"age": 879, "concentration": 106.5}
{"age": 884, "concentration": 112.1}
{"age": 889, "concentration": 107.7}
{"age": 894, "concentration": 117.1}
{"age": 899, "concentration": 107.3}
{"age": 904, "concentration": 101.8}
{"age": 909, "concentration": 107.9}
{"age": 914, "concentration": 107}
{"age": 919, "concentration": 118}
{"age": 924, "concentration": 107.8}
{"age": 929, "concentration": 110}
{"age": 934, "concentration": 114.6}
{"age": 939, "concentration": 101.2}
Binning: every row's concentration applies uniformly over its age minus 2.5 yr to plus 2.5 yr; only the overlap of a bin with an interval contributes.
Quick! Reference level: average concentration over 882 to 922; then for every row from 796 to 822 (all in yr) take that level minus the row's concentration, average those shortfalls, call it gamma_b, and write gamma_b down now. 23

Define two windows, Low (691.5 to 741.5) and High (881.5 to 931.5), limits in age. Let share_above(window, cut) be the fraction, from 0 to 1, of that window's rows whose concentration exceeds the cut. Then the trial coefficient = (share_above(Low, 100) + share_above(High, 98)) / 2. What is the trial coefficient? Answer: 0.50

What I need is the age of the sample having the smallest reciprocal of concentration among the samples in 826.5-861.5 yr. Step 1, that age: 854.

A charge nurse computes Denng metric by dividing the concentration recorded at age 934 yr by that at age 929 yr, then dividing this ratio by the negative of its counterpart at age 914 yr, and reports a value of -0.0097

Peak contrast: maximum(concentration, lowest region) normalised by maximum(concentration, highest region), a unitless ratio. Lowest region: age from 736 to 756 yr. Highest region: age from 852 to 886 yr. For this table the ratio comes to 0.73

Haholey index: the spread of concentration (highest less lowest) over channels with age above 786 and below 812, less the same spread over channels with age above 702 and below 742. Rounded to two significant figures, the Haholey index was -11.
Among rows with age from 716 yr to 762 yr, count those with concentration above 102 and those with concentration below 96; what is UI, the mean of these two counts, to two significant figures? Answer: 4.5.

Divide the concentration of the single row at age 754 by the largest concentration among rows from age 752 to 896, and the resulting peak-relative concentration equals 0.69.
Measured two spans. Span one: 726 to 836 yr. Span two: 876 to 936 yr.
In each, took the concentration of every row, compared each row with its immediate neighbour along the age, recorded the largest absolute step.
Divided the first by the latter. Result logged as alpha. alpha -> 1.4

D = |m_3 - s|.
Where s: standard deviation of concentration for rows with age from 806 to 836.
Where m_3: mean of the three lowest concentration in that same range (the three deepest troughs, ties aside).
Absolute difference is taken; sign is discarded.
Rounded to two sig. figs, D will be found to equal 87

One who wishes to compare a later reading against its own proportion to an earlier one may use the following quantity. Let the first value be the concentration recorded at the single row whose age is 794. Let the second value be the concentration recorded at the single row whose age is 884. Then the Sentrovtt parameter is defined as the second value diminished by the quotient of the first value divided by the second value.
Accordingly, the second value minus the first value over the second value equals 111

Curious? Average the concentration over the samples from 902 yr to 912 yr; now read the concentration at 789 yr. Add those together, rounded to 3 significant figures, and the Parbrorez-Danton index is 178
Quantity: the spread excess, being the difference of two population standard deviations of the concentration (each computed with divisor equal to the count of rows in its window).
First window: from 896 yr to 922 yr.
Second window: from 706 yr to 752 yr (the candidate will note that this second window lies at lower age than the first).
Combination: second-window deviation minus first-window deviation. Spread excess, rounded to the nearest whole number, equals 4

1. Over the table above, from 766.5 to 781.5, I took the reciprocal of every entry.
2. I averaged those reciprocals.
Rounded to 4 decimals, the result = 0.0108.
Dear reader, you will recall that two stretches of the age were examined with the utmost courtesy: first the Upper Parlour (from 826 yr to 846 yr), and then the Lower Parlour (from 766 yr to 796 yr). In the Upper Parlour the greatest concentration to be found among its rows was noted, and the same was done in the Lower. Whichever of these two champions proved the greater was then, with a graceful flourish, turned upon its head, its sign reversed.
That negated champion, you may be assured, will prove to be -98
